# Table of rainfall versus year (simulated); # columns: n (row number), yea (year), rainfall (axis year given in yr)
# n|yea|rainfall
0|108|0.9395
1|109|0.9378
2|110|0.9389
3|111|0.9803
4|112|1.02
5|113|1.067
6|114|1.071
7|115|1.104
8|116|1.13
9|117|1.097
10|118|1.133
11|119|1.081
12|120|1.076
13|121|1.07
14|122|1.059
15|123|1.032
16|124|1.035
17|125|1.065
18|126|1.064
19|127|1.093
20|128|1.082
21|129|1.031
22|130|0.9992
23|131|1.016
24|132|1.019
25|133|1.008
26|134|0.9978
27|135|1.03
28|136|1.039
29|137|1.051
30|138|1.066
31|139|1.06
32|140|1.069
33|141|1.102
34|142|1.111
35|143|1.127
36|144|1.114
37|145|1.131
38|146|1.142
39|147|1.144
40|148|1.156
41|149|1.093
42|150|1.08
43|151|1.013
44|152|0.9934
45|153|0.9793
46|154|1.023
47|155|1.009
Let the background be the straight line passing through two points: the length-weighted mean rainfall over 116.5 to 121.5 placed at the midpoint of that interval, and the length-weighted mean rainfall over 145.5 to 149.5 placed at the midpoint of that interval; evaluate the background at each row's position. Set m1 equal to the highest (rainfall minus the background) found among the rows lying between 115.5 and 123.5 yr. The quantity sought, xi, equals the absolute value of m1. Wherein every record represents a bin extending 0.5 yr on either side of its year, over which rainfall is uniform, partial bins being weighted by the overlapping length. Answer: 0.04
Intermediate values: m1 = 0.04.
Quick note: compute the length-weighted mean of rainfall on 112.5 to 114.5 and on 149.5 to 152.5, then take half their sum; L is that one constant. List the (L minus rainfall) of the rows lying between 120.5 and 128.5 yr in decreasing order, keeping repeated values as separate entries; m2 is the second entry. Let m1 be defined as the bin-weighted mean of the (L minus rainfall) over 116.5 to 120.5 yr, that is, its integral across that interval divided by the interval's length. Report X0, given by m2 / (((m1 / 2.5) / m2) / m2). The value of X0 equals -0.0001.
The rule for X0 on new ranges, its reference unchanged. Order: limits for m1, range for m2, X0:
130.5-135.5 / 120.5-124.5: 0.0002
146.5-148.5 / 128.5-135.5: -0.0030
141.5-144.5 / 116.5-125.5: -0.0001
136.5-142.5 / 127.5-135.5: -0.0111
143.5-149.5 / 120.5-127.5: -0.0001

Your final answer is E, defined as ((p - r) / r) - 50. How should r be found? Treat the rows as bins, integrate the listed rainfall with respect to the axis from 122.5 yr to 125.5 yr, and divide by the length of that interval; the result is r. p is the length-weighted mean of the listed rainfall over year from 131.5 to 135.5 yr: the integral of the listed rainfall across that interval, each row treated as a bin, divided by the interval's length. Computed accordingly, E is -50.0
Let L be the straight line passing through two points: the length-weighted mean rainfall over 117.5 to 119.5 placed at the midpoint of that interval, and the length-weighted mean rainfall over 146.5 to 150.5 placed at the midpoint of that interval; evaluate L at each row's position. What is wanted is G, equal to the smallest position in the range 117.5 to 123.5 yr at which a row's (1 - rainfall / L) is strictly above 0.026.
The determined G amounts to 120 yr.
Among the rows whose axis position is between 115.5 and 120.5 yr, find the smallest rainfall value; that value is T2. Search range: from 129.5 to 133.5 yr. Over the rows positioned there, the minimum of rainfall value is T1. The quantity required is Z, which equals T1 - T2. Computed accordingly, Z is -0.077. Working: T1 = 0.9992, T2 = 1.076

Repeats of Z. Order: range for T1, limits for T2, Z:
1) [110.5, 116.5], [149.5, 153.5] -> 0.001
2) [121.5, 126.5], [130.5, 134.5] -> 0.034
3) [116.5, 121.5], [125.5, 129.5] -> 0.039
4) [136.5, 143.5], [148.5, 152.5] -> 0.058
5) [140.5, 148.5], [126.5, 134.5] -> 0.104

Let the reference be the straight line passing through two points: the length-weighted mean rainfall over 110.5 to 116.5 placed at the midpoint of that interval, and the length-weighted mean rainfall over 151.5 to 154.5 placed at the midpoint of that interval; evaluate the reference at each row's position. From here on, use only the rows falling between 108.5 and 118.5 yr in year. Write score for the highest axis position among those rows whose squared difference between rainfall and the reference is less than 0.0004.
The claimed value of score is 114 yr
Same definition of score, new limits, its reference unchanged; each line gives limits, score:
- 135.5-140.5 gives 136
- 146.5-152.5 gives 152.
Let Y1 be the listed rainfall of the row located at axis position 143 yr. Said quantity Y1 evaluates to 1.127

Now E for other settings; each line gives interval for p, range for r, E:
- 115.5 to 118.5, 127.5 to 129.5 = -49.9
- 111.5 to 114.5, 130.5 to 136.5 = -50.0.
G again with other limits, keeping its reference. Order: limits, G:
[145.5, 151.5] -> 150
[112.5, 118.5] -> 113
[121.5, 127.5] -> 122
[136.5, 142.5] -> 137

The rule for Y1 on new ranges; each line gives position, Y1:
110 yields 0.9389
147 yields 1.144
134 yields 0.9978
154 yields 1.023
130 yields 0.9992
